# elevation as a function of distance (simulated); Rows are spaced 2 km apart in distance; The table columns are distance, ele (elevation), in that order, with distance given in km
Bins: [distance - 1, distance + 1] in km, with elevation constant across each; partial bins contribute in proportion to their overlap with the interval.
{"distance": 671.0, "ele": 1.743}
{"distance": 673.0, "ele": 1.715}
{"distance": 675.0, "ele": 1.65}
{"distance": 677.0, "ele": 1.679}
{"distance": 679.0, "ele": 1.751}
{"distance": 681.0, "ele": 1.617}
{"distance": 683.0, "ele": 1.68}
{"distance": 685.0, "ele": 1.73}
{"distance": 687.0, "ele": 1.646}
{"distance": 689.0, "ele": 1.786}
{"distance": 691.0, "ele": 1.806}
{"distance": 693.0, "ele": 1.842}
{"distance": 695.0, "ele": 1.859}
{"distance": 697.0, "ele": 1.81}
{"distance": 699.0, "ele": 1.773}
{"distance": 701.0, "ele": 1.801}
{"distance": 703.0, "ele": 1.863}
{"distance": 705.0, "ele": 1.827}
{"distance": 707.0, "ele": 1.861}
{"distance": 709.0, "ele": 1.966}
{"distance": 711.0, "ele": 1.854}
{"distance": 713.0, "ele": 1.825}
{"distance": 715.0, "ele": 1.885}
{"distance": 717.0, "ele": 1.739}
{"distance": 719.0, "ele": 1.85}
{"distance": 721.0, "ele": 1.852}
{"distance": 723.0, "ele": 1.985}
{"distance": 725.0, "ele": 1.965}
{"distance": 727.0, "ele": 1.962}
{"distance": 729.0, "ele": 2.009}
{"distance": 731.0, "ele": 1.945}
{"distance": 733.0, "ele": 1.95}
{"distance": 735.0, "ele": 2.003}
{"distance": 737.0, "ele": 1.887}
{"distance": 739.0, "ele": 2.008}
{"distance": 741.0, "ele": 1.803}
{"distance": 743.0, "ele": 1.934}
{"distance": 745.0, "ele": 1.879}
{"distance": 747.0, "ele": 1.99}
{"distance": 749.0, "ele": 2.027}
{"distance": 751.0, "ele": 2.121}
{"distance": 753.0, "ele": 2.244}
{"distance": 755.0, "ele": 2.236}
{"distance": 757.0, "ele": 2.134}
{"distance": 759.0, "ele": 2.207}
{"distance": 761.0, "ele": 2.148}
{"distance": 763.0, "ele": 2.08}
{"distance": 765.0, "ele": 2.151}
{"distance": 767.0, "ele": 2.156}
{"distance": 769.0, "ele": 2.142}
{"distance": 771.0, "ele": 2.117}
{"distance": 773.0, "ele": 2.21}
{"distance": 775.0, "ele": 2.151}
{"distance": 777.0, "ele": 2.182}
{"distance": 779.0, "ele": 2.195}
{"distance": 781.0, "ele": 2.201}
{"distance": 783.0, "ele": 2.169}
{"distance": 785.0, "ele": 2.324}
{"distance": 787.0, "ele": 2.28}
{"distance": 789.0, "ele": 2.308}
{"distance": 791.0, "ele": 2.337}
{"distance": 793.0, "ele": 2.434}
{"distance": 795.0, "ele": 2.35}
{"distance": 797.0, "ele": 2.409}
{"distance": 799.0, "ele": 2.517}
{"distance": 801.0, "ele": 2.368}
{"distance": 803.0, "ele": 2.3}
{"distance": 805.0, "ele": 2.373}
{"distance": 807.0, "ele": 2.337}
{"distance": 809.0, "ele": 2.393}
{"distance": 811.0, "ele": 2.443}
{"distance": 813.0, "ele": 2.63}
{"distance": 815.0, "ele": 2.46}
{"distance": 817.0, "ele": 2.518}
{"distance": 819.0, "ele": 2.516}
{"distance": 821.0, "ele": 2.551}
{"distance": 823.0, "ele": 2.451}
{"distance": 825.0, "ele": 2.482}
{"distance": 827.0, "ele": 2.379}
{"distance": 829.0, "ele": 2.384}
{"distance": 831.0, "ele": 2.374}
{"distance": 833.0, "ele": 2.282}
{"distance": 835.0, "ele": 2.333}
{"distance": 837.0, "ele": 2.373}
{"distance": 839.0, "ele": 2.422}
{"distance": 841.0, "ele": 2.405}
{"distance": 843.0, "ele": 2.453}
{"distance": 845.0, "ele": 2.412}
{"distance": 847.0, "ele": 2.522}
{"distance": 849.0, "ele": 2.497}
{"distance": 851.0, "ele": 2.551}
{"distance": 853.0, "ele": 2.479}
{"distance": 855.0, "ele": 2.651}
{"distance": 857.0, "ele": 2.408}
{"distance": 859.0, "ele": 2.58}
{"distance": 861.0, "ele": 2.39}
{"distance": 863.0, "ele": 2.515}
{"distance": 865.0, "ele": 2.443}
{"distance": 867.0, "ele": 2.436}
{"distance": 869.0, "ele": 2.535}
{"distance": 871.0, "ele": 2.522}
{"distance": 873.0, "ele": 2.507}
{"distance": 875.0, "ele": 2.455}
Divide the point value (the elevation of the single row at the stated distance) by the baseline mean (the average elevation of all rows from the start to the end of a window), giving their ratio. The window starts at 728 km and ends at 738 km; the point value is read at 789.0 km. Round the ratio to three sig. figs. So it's 1.18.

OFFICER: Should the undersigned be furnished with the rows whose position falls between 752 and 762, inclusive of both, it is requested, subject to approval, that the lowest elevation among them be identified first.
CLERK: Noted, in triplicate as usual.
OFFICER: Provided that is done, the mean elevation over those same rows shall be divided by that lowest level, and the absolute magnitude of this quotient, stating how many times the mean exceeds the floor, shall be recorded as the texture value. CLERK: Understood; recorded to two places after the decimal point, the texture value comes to 1.03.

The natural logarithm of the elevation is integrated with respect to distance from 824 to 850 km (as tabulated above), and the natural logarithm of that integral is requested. 3.1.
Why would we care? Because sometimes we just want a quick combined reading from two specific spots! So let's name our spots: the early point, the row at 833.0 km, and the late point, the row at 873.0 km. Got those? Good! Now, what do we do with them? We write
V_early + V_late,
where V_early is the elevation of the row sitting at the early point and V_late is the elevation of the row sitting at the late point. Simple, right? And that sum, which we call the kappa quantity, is 4.79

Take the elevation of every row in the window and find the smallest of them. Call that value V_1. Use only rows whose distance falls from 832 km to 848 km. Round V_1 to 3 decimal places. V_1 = 2.282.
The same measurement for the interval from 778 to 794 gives 2.169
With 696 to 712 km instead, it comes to 1.773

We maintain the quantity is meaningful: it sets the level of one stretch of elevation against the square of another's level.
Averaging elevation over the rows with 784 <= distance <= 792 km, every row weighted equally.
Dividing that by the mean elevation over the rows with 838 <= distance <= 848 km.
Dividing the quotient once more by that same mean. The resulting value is 0.387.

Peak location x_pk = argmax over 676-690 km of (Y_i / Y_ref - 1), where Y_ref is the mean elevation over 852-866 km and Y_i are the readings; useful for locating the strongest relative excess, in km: 689.0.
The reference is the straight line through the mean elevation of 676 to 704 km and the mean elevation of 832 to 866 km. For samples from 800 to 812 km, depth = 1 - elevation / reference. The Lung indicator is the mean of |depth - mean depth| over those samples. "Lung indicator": 0.014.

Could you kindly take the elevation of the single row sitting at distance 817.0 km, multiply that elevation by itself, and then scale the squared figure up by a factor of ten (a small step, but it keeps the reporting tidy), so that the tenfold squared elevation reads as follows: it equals 63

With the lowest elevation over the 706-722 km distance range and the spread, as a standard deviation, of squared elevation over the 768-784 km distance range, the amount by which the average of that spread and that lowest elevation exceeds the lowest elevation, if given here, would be -0.80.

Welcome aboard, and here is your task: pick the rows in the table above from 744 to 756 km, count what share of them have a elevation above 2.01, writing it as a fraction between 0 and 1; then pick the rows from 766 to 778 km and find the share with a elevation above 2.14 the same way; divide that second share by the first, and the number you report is 1.25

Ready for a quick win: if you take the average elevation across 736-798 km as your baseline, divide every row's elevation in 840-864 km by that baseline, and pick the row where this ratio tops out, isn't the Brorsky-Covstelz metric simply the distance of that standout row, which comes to 855.0 km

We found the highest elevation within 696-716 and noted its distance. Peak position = 709.0 km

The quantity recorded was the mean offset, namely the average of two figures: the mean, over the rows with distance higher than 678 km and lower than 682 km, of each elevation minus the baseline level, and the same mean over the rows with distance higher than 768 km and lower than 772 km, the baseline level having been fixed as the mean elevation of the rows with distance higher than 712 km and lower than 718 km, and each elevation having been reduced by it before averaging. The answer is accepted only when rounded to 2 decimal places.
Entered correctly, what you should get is 0.09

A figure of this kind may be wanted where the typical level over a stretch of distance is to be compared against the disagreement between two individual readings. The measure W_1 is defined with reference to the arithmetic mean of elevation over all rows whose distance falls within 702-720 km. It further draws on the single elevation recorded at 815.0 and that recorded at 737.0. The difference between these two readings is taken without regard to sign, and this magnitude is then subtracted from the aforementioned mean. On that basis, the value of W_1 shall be 1.28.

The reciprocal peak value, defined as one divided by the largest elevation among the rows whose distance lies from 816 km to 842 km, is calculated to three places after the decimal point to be 0.392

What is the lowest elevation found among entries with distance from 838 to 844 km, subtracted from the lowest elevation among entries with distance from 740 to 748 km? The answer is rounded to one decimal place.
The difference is -0.6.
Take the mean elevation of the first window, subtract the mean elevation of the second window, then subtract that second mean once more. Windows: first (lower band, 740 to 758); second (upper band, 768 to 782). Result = -2.30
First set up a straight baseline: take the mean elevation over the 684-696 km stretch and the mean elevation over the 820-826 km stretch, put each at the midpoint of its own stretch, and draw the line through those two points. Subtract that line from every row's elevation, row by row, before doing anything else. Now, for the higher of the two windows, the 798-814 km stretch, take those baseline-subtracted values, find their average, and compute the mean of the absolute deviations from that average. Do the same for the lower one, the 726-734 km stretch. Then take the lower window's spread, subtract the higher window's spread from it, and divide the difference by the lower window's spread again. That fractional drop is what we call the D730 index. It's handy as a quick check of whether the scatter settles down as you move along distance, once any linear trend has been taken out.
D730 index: -1.6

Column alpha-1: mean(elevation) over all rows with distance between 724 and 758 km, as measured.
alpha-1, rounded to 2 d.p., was 2.01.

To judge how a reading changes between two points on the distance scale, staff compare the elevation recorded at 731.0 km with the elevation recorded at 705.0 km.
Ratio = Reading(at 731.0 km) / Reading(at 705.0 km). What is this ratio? 1.06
